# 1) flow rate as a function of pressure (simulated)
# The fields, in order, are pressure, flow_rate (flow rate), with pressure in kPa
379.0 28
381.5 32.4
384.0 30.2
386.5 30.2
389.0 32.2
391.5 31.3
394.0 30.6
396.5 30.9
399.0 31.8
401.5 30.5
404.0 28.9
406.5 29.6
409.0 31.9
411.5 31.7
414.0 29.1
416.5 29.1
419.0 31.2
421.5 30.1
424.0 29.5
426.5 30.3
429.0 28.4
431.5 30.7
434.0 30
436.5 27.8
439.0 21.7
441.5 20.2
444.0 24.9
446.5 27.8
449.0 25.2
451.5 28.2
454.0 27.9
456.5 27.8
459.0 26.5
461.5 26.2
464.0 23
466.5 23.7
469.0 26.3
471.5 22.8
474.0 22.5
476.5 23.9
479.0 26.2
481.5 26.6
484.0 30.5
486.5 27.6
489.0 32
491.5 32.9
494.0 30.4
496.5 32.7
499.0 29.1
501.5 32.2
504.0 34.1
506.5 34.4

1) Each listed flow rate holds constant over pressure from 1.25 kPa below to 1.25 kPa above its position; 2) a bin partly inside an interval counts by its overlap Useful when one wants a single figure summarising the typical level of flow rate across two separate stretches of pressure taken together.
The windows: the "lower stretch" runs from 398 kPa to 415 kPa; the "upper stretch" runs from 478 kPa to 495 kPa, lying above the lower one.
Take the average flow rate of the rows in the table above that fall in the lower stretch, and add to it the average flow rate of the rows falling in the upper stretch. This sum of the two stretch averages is 60.0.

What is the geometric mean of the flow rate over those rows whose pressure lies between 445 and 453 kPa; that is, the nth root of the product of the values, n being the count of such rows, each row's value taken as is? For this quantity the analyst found 27.0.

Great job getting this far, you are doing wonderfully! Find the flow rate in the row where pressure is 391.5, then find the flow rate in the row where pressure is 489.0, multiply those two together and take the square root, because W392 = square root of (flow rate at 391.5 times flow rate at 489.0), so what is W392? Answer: 31.6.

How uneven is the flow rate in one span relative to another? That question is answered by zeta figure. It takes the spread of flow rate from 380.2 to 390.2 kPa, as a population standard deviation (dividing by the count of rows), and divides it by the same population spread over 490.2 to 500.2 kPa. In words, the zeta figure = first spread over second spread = 0.66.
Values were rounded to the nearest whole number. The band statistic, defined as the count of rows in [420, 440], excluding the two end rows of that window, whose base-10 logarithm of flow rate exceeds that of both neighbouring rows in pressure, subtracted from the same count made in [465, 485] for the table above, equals -1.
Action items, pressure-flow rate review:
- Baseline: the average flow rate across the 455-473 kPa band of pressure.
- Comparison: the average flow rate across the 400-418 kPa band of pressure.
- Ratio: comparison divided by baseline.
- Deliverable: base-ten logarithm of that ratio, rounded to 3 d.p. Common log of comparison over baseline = 0.078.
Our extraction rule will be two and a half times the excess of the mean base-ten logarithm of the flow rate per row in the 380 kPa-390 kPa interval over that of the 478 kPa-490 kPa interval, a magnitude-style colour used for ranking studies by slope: 0.10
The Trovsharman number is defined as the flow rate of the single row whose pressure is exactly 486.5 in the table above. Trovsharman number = 27.6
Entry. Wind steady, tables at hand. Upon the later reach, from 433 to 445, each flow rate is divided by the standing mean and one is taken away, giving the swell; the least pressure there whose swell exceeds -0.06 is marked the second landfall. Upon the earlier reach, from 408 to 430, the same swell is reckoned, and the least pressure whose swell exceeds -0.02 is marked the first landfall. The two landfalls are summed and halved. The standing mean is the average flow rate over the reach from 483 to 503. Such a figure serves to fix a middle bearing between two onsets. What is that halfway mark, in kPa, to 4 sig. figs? 421.5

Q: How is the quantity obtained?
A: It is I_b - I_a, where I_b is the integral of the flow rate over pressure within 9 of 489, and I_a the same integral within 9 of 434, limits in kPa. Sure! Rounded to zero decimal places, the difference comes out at 59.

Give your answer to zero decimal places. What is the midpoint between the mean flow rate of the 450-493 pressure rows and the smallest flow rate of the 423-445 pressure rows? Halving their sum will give 23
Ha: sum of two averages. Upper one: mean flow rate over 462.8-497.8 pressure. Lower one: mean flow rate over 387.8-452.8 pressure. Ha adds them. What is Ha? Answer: 56.2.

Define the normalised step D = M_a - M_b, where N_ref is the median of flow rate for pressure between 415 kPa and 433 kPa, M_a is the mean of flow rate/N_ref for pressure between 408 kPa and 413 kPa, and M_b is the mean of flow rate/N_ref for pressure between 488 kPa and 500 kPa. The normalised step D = 0.01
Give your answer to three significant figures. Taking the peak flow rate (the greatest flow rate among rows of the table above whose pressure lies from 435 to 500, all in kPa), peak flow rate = 32.9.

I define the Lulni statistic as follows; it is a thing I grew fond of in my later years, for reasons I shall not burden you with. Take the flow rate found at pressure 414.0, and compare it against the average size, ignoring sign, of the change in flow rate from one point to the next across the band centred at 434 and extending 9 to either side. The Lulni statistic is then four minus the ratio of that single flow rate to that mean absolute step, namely -7.9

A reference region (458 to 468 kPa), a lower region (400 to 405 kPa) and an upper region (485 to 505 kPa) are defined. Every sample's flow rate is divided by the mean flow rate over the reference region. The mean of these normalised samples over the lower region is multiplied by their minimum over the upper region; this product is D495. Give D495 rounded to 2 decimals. 1.33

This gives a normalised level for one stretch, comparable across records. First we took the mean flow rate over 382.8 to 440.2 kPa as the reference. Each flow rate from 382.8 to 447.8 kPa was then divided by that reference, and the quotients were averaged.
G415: 0.98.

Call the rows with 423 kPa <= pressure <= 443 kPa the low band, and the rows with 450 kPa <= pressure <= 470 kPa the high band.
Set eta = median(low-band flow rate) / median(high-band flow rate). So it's 1.10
